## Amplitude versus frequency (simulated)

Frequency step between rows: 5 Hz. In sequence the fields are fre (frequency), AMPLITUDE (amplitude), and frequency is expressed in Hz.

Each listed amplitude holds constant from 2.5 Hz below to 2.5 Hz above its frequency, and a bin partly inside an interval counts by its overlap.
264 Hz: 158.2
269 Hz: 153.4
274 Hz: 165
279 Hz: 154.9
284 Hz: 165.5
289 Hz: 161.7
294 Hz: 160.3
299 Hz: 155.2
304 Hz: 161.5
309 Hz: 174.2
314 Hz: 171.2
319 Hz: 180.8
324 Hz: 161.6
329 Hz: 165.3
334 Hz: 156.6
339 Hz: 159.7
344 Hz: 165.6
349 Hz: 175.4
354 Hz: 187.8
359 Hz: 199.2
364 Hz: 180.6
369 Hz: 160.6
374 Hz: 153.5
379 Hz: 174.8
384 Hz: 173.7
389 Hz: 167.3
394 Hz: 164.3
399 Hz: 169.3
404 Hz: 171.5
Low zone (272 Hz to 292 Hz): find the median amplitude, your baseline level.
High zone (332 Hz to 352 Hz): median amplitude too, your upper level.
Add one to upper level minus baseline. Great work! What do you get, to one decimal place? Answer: 0.3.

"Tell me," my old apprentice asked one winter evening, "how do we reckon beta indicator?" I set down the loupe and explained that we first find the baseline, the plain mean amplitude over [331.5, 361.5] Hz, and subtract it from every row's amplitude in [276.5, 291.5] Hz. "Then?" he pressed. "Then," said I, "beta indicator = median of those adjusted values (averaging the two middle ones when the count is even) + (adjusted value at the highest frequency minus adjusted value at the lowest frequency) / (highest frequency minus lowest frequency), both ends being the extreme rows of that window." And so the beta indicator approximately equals -12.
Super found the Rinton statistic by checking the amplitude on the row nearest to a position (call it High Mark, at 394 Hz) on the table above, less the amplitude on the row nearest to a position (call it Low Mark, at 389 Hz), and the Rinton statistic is -3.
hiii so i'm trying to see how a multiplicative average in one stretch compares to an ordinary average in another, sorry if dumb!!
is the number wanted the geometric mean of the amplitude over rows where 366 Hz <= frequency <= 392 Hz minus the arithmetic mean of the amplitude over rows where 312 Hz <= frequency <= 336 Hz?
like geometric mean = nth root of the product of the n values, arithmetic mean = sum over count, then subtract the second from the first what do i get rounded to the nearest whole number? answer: -1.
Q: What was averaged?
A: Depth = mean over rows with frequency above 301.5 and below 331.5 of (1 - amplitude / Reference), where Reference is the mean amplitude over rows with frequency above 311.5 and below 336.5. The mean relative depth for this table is -0.01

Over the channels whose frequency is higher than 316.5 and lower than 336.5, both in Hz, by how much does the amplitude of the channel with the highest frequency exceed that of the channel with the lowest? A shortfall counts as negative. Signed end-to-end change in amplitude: -24.2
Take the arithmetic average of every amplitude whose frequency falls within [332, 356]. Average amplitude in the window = 169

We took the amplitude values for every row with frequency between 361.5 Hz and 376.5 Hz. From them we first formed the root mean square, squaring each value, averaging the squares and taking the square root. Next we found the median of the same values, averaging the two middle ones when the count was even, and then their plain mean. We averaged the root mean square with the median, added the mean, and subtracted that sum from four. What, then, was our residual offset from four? -324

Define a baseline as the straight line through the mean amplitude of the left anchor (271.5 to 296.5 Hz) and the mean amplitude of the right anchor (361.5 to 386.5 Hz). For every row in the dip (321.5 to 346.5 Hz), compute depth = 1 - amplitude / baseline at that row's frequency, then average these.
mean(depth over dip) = 0.022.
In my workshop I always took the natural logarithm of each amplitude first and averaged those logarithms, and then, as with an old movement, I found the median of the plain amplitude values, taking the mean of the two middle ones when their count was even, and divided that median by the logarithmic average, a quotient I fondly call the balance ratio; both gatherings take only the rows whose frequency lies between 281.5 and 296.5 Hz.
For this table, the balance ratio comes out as 31.8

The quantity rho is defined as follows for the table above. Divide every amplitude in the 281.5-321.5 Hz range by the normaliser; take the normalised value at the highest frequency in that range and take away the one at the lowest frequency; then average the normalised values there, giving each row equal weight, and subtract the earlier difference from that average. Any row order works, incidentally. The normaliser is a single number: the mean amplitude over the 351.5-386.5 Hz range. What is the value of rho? 0.86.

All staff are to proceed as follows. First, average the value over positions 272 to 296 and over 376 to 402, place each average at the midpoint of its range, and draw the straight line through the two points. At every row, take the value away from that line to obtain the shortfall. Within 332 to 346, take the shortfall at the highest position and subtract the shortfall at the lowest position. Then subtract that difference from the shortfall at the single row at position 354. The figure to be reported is -13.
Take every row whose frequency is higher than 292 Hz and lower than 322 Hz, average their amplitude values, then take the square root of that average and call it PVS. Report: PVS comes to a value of 12.9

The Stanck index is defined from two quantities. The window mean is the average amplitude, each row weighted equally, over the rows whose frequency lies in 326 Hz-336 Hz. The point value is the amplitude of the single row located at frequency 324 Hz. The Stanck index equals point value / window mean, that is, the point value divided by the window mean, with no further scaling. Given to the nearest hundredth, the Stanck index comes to 1.00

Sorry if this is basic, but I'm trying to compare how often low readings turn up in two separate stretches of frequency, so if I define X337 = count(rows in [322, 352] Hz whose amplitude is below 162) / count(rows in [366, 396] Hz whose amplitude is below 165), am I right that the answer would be 1.00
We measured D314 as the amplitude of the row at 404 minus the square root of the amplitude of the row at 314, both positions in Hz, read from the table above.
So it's 158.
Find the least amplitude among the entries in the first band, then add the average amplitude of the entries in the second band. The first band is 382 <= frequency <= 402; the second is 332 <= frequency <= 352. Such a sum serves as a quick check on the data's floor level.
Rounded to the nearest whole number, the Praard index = 329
